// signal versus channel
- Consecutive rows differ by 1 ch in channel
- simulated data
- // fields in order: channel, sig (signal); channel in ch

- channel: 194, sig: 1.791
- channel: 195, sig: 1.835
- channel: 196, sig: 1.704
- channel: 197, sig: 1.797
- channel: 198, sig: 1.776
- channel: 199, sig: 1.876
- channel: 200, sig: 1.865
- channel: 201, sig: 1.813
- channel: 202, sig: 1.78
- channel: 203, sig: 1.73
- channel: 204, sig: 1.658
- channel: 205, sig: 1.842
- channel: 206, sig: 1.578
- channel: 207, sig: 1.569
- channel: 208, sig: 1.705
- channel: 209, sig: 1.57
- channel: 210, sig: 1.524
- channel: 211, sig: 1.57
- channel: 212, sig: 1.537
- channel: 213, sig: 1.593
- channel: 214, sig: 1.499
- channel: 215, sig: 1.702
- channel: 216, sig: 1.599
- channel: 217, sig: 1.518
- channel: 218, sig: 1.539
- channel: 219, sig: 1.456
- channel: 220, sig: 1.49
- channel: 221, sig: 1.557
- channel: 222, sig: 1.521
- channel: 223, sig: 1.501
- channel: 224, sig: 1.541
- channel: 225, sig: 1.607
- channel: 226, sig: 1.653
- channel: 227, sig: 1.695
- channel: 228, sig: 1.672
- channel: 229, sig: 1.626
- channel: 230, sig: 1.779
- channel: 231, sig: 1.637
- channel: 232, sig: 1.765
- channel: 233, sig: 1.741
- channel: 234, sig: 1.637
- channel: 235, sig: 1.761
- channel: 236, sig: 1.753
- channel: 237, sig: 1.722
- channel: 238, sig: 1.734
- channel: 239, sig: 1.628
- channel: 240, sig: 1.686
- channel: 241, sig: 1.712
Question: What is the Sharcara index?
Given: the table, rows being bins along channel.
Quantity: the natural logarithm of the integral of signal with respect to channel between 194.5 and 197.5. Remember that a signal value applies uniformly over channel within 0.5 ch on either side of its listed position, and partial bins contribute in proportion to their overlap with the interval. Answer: 1.67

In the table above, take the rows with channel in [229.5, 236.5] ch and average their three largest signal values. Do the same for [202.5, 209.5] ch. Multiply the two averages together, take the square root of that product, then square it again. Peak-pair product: 3.11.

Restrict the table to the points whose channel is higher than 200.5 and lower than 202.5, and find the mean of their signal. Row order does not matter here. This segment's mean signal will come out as 1.80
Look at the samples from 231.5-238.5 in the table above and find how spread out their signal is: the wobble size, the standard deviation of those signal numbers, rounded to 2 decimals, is 0.04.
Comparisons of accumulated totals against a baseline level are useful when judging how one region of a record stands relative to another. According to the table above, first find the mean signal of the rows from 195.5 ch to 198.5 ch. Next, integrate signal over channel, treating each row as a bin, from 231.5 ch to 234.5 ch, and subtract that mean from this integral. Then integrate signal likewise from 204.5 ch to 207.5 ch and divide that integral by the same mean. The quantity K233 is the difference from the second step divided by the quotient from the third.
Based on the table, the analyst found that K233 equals 1.19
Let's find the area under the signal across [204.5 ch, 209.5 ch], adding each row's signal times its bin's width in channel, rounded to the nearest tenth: 8.3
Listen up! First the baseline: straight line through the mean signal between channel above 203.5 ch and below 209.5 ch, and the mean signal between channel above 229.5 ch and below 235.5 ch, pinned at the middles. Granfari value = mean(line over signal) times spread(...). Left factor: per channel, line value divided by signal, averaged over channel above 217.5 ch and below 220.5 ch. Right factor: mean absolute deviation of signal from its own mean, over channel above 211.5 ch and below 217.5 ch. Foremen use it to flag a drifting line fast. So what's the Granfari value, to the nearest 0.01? 0.06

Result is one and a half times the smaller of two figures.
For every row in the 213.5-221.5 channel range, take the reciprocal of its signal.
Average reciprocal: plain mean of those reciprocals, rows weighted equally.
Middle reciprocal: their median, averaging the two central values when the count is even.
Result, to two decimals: 0.97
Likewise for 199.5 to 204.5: 0.84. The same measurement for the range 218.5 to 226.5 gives 0.98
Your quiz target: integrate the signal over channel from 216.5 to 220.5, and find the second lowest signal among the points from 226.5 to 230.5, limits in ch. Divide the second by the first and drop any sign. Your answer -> 0.28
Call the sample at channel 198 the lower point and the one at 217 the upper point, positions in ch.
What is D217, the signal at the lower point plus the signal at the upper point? 3.29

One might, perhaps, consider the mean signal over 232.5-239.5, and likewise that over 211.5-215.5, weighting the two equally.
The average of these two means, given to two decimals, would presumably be 1.65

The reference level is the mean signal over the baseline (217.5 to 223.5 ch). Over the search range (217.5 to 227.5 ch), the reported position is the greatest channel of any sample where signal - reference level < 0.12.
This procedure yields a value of 225 ch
